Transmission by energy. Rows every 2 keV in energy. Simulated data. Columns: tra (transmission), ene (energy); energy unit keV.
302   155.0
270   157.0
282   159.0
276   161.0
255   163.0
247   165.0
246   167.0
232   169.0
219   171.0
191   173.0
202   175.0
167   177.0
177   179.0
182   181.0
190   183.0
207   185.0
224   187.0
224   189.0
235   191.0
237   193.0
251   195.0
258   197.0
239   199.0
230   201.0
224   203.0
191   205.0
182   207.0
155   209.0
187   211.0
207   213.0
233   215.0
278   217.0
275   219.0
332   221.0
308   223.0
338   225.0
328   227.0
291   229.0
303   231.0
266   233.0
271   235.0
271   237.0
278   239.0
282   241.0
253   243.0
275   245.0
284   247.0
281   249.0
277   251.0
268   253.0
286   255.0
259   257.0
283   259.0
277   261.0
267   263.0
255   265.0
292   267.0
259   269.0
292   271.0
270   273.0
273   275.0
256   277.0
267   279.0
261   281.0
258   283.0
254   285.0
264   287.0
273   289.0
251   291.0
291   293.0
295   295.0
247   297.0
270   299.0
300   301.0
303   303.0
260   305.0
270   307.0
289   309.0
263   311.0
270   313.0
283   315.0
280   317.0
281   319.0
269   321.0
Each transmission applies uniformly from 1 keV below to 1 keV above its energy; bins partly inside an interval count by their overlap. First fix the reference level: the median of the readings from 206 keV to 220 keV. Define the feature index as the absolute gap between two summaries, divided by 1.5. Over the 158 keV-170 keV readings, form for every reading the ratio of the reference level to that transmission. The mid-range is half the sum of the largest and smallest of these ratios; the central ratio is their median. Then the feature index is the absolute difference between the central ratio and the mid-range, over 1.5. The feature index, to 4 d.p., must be 0.0078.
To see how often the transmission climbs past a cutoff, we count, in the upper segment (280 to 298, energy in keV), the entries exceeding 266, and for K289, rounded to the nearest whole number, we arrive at 3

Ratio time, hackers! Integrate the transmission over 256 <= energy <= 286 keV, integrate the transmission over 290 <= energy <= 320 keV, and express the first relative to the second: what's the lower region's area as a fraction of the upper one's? 0.97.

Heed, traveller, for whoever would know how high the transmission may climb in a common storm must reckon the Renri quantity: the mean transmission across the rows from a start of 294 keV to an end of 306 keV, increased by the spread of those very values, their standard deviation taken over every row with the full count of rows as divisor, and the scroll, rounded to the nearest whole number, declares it 301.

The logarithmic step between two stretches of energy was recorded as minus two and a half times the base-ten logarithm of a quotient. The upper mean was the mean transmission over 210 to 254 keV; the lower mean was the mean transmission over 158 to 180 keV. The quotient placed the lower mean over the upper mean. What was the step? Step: 0.22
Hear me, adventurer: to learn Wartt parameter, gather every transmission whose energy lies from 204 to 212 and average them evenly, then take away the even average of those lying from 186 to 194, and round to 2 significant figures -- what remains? -51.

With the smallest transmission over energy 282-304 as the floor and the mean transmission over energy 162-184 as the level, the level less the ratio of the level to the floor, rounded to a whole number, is 209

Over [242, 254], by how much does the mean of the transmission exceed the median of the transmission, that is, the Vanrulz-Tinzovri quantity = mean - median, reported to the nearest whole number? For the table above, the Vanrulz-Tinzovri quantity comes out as -3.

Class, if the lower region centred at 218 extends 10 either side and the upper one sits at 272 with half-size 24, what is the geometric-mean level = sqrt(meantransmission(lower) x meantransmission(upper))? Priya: 268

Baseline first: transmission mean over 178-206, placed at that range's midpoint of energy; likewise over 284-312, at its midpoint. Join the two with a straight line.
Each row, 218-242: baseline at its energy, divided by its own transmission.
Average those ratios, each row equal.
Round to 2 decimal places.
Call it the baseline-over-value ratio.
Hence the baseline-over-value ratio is 0.81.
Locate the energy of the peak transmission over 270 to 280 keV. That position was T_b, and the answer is 271.0 keV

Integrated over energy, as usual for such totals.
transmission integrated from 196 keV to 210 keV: 2958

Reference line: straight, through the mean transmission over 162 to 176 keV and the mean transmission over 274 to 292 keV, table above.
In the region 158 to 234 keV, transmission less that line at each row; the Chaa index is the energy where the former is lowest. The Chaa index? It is 209.0 keV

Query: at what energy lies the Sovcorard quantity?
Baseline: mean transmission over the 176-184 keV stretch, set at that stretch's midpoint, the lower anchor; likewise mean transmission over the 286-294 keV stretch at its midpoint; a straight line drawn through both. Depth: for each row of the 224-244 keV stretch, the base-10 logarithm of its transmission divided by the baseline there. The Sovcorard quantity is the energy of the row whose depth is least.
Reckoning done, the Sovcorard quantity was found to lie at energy 243.0 keV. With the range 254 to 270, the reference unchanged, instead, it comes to 265.0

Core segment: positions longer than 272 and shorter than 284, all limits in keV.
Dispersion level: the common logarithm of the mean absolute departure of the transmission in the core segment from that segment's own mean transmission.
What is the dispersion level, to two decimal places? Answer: 0.77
